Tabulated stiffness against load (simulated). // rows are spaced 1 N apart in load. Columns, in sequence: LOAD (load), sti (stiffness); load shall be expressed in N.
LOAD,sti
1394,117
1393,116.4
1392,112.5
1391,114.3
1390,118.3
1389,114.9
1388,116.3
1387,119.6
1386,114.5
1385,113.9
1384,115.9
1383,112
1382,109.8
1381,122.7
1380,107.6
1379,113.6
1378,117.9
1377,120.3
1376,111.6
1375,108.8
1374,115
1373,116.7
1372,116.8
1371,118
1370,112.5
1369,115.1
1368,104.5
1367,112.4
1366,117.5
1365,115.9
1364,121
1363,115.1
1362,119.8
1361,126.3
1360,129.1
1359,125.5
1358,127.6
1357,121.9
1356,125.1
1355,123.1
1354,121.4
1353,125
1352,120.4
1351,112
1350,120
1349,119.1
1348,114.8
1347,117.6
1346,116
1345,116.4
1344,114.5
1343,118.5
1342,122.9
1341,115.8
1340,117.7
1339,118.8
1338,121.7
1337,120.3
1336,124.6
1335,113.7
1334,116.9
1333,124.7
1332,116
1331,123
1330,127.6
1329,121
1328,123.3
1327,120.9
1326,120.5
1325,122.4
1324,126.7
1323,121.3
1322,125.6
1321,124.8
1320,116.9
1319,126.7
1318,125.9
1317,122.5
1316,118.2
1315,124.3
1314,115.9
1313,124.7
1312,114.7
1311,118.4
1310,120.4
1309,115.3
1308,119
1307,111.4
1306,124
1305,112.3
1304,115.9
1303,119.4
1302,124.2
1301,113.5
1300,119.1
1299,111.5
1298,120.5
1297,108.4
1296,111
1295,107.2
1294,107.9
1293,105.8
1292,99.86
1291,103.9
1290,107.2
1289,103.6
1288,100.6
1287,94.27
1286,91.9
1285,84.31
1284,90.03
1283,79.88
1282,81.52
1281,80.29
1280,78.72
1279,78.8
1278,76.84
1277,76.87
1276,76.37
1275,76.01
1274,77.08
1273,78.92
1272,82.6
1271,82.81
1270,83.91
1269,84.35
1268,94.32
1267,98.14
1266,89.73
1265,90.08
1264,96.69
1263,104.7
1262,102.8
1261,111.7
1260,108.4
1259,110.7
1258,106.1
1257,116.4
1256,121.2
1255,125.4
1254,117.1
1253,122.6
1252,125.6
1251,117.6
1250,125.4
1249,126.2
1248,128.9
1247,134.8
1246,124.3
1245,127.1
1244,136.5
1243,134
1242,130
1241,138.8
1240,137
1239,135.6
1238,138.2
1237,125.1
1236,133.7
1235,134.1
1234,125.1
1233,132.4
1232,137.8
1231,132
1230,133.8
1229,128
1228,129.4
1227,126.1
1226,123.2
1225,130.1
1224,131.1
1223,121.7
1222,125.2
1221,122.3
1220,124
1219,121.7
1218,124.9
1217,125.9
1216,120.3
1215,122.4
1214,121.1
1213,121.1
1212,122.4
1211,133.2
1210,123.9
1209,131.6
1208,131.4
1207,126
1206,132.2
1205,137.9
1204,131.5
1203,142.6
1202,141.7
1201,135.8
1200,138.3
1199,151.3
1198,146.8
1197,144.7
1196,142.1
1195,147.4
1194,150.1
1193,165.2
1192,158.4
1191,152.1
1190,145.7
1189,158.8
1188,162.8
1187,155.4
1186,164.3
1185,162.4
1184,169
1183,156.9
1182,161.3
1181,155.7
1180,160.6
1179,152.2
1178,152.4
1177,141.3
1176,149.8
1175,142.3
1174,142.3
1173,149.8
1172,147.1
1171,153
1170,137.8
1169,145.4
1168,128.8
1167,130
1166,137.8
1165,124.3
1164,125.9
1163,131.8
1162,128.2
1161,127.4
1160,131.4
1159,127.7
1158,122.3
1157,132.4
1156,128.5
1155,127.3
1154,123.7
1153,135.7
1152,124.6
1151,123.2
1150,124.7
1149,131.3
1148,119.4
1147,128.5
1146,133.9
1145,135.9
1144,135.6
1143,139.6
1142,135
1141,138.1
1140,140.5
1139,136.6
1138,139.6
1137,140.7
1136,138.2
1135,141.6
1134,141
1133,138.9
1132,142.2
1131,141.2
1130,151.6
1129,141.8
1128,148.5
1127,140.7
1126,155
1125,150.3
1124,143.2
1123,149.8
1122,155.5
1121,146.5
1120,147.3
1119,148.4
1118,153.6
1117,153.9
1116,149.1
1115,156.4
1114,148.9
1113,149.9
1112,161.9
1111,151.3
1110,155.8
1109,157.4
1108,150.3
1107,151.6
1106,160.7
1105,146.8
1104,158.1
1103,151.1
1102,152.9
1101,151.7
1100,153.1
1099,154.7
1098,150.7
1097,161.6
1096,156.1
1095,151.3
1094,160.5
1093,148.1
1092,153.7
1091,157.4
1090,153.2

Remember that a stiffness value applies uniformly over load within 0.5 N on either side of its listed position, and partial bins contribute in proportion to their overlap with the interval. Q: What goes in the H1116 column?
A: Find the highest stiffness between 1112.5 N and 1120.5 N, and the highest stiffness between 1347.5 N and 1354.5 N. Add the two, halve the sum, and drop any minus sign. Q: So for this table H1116 141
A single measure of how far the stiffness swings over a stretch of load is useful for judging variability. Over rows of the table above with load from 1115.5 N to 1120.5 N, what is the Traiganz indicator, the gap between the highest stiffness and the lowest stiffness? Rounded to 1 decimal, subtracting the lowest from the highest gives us 6.6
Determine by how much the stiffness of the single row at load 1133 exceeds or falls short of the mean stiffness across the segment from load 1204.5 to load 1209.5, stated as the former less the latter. 7.1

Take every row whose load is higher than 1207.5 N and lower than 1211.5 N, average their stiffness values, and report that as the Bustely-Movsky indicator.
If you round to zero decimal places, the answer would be 130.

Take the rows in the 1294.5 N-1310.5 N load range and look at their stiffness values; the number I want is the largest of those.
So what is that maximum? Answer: 124.2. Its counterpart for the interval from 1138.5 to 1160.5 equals 140.5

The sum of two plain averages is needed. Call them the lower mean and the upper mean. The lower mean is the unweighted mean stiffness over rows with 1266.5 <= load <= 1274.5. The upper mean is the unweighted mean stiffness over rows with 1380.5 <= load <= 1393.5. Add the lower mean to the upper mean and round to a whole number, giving 201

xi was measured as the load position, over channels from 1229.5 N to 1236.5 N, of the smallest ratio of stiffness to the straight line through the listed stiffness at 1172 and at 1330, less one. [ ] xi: 1234 N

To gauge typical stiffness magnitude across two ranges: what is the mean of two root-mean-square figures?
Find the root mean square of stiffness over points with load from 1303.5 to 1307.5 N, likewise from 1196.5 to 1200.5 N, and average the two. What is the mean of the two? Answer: 131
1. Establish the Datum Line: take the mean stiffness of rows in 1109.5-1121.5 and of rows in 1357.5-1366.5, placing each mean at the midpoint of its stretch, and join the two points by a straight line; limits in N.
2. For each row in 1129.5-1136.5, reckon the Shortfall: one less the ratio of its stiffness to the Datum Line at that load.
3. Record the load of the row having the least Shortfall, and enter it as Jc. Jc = 1130 N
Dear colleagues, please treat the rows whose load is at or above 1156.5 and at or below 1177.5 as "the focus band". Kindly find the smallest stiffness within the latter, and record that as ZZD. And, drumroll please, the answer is 122.3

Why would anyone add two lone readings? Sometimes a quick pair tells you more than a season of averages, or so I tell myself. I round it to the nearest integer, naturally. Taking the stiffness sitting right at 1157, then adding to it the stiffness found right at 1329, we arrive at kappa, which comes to 253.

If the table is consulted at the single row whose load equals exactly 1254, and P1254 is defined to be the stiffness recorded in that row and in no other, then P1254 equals 117.1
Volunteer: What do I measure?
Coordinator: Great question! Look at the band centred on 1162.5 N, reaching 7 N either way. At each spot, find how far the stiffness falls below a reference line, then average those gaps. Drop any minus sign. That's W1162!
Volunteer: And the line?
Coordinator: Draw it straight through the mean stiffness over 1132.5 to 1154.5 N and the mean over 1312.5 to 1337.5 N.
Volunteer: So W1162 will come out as 2.5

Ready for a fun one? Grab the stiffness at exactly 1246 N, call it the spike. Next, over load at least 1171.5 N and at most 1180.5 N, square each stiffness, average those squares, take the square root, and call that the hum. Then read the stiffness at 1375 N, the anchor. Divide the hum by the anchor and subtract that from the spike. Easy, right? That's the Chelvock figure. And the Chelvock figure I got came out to 123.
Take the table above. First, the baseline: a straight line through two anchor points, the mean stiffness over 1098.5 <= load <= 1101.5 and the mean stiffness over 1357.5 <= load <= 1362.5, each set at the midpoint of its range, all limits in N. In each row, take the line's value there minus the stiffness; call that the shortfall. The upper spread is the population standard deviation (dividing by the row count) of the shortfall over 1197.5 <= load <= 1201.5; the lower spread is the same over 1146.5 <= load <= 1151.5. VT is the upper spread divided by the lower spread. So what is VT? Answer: 1.5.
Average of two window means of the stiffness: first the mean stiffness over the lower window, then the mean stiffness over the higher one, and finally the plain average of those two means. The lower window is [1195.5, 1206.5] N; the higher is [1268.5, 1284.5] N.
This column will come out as 110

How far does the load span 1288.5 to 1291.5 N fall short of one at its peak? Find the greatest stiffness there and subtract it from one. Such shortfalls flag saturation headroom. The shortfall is -106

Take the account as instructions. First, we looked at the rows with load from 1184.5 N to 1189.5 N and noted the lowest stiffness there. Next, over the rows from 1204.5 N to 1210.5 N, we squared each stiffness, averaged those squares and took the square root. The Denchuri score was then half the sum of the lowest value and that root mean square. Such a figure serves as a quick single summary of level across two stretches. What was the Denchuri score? 143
